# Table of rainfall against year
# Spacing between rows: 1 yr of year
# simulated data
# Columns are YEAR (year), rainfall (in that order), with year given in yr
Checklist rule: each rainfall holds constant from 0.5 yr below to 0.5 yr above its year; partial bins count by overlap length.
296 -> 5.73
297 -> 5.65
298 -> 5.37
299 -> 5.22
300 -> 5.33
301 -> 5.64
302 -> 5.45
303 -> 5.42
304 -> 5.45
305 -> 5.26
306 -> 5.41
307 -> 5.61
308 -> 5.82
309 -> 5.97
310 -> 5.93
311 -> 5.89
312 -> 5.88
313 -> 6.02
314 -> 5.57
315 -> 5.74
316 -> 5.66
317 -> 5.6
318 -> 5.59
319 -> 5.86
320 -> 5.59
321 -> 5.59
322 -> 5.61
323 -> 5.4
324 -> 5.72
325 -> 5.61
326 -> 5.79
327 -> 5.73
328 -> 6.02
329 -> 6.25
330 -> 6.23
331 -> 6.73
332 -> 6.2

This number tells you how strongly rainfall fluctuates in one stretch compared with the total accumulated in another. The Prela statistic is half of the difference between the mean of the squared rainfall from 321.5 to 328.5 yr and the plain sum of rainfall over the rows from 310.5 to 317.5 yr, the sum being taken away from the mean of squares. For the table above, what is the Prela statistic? -3.94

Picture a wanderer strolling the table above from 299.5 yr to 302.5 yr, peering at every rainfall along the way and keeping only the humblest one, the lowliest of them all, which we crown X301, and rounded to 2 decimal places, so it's 5.33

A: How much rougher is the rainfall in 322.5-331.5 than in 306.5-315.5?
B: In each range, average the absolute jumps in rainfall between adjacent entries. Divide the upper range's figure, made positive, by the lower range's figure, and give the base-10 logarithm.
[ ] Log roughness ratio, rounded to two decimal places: 0.15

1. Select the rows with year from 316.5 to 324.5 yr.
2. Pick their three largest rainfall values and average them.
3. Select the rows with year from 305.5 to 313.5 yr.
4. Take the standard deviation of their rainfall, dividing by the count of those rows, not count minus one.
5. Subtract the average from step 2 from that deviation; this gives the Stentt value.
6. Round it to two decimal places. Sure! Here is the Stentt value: -5.54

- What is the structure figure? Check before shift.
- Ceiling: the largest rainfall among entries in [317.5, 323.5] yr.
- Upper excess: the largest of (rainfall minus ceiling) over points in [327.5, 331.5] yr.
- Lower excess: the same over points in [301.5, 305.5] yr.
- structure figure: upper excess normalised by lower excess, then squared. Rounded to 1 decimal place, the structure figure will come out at 4.5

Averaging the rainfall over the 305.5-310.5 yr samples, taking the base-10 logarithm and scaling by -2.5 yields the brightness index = -1.899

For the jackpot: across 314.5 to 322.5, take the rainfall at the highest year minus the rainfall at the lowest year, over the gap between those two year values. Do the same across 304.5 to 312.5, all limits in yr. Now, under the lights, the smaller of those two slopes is -0.02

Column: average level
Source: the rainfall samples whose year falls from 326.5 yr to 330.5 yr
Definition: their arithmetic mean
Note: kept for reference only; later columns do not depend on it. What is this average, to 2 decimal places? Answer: 6.06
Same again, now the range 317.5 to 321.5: 5.66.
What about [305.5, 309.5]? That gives 5.70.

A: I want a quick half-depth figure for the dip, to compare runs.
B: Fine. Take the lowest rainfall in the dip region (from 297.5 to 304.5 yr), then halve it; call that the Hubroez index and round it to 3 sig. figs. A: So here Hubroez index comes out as 2.61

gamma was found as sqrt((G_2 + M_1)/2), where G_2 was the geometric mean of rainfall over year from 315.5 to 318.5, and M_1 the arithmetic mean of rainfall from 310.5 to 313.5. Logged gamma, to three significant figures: 2.40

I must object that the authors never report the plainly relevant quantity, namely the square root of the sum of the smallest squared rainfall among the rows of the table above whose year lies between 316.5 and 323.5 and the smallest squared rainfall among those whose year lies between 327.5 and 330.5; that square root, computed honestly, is 8.1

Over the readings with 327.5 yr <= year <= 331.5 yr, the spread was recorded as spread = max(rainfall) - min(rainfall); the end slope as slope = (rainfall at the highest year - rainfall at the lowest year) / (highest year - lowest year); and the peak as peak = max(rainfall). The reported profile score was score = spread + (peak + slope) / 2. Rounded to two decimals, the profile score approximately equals 4.19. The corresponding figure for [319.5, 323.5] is 2.98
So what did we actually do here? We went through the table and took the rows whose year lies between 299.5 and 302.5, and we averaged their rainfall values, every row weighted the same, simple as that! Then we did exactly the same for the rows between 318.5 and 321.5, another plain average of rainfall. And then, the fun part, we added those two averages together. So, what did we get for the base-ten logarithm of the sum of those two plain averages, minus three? -1.95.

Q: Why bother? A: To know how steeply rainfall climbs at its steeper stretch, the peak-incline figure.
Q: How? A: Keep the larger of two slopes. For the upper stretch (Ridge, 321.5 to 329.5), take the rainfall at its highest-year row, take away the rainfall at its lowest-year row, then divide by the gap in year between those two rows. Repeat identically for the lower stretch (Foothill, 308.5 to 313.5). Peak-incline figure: 0.091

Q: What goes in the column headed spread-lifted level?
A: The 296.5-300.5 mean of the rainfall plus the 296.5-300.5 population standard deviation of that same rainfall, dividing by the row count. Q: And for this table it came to 5.55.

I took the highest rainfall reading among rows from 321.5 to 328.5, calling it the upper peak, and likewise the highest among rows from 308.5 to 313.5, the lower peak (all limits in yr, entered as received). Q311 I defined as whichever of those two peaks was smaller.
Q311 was 6.02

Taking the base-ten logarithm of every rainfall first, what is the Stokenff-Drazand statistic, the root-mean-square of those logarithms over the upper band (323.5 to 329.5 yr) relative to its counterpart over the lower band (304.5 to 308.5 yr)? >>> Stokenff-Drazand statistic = 1.03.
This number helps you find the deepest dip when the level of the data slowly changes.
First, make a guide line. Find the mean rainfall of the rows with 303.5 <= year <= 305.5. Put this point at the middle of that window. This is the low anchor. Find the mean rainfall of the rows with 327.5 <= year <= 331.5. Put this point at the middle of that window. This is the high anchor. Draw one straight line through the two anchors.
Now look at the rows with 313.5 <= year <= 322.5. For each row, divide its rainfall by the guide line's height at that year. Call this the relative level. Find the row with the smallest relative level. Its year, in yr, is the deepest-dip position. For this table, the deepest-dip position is 322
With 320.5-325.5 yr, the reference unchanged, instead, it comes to 323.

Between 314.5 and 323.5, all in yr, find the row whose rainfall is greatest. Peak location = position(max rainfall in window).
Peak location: 319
